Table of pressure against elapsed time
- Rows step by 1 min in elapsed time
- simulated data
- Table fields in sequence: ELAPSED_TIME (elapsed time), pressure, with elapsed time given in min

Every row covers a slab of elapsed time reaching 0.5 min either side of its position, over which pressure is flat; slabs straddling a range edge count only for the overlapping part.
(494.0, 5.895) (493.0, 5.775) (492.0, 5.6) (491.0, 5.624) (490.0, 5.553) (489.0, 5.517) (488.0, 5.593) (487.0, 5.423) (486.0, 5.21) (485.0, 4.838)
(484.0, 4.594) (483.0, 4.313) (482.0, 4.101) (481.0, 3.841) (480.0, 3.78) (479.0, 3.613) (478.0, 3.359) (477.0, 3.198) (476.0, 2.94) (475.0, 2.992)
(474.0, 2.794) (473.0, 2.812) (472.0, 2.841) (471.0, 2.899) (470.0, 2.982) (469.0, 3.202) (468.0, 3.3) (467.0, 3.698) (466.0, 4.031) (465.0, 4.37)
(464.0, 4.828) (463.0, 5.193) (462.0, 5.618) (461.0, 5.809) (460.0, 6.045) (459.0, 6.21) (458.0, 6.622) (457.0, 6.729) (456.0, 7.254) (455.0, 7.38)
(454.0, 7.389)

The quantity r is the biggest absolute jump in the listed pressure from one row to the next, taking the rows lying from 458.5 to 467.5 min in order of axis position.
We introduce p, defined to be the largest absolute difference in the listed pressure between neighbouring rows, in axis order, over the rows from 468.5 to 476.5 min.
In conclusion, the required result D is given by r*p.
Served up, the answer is 0.101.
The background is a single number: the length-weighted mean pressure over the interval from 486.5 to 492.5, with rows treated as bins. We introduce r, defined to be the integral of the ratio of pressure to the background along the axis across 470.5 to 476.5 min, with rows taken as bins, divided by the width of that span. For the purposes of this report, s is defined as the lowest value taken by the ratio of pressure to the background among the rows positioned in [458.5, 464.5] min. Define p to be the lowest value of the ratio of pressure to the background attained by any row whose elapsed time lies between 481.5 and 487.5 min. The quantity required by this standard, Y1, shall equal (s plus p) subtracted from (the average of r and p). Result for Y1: -0.98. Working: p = 0.7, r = 0.52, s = 0.9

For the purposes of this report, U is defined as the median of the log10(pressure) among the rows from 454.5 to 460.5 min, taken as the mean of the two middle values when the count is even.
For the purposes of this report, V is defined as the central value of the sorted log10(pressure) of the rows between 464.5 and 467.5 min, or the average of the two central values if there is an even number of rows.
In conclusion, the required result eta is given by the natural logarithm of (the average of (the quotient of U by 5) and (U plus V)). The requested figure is -0.23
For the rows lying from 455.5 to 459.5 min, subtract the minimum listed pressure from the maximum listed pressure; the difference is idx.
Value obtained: 1.0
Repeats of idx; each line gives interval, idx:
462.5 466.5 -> 1.2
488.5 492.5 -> 0.1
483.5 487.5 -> 0.8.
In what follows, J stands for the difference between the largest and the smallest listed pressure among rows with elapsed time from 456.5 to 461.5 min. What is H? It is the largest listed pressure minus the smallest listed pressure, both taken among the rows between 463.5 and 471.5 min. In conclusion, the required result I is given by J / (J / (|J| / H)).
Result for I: 0.5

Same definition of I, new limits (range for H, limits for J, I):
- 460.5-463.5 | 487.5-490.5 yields 0.1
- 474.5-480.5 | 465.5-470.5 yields 1.2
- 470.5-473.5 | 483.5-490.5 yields 11.5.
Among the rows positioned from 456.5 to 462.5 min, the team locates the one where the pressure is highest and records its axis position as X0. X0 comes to 457.0 min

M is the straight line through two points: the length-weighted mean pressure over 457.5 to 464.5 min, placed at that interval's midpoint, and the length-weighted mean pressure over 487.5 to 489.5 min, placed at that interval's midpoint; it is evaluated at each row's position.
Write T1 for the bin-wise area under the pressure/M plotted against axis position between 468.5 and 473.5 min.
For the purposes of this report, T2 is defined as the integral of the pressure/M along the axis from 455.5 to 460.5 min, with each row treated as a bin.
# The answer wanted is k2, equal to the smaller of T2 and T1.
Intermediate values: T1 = 2.6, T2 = 5.7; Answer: 2.59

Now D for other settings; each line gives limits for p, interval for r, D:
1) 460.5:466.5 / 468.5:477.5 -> 0.118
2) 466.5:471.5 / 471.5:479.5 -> 0.103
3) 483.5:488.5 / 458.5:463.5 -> 0.158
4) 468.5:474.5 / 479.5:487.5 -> 0.082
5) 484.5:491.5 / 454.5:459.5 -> 0.195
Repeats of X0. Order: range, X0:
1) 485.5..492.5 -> 491.0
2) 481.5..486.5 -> 486.0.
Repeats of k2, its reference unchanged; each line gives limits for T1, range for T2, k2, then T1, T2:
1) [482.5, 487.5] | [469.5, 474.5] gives 2.52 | 4.4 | 2.5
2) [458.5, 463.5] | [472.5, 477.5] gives 2.61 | 5.0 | 2.6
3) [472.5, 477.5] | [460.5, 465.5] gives 2.61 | 2.6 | 4.5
